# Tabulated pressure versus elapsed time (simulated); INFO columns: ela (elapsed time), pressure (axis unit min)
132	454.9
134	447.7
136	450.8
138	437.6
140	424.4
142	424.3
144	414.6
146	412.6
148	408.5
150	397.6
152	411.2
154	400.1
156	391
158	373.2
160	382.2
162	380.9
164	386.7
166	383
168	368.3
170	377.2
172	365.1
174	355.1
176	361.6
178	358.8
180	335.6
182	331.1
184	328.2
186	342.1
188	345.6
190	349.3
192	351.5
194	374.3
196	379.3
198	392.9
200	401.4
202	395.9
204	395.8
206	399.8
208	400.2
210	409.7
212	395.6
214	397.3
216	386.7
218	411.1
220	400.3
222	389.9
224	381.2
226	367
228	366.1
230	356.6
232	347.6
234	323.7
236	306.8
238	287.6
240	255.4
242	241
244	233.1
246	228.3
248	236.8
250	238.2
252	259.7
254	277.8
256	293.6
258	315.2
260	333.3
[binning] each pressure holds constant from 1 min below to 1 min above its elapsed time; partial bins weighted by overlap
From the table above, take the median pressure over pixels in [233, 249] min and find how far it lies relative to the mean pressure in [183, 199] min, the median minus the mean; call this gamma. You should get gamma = -110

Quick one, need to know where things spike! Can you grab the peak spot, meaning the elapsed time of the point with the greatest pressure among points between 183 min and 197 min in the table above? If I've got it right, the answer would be 196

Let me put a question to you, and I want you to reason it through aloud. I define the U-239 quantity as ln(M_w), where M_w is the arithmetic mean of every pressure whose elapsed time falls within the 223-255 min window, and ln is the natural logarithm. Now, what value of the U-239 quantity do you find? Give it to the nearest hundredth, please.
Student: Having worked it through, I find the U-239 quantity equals 5.68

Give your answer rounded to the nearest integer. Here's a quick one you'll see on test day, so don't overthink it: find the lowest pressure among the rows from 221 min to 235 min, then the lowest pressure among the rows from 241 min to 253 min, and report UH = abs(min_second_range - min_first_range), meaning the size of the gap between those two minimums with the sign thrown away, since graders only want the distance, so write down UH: 95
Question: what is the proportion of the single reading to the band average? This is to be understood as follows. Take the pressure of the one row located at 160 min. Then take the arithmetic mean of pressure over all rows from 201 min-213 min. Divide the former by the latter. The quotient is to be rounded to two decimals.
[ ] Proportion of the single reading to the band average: 0.96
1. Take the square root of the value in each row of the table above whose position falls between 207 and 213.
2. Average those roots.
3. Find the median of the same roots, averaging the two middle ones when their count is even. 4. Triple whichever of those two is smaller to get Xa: 60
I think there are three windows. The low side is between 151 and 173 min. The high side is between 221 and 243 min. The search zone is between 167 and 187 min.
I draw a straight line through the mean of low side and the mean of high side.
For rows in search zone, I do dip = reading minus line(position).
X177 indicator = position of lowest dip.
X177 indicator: 184 min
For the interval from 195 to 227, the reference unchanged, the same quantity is 196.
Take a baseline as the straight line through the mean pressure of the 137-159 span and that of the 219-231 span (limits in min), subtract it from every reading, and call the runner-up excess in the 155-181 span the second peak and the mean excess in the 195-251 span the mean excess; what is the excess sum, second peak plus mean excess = -46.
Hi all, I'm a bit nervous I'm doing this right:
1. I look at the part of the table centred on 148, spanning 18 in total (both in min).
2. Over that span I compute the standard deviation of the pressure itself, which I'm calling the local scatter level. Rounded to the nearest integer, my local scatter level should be 11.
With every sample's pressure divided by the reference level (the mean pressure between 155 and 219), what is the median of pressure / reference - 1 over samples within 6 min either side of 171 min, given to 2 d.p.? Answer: -0.02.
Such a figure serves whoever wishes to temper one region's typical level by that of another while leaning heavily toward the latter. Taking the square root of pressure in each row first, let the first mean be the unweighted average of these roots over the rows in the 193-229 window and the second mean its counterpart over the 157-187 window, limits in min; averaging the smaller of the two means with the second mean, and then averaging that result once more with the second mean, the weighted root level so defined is 19.0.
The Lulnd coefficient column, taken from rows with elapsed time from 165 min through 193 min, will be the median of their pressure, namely 353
